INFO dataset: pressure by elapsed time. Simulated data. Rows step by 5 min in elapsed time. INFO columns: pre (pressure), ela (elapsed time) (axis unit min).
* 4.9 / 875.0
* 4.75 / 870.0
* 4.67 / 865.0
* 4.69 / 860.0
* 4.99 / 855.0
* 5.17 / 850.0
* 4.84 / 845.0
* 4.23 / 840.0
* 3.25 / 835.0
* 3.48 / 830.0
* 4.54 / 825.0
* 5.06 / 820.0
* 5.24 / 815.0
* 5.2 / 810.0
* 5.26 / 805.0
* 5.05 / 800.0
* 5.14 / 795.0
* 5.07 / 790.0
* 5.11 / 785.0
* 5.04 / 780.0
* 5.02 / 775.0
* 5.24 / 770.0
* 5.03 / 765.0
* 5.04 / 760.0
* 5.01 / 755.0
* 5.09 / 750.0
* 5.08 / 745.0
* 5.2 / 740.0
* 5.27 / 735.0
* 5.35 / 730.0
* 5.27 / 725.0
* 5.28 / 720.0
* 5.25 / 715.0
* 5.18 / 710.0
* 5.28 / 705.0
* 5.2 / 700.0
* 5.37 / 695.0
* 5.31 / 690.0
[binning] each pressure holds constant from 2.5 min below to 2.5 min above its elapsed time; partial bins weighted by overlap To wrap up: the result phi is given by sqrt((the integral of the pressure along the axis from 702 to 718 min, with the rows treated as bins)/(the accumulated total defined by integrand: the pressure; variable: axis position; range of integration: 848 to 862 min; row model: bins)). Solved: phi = 1.10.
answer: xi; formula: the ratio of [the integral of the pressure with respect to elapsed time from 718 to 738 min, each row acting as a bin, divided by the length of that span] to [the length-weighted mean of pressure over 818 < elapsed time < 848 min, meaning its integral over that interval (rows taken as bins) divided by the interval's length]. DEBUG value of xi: 1.25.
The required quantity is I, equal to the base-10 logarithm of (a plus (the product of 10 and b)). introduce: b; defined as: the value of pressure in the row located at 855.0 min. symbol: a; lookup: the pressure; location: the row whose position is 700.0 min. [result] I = 1.74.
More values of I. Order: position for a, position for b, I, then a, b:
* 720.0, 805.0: 1.76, 5.28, 5.26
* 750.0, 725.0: 1.76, 5.09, 5.27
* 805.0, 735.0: 1.76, 5.26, 5.27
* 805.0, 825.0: 1.70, 5.26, 4.54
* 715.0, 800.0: 1.75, 5.25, 5.05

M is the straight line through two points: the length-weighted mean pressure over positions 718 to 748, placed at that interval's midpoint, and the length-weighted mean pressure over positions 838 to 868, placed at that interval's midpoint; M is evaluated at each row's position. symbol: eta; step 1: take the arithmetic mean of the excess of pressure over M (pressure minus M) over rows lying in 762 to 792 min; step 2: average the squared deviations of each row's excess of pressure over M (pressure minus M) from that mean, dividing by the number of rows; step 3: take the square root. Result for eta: 0.08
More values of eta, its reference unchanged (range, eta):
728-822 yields 0.14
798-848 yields 0.67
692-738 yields 0.08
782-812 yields 0.10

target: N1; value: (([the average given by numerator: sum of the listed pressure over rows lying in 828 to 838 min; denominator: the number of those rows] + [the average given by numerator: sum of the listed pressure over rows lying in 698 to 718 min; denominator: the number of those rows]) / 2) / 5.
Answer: 0.86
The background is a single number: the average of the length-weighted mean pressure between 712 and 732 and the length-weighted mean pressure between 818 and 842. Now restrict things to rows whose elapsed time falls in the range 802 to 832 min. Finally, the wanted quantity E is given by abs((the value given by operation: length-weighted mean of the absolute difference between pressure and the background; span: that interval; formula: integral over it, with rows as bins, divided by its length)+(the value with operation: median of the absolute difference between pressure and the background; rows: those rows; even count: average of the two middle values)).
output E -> 1.08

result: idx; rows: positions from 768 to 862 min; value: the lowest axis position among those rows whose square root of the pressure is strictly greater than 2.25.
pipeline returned 770.0 min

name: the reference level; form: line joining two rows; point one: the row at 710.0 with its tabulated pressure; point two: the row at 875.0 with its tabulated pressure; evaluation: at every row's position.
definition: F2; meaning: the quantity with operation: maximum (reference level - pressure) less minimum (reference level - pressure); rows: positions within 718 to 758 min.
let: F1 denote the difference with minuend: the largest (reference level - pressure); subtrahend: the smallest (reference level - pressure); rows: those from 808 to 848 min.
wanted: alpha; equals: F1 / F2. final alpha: 6.6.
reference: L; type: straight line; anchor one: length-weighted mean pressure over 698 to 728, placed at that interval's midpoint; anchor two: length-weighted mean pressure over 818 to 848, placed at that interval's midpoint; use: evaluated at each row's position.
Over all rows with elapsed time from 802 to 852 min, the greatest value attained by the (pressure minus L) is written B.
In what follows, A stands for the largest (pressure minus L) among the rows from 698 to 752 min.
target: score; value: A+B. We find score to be 1.33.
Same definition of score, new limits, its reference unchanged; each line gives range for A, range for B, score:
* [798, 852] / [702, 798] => 1.66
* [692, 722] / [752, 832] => 0.95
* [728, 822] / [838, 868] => 1.93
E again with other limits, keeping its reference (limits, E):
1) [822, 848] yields 1.13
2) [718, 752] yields 1.12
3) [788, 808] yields 0.87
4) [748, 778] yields 0.73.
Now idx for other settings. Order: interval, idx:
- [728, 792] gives 730.0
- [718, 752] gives 720.0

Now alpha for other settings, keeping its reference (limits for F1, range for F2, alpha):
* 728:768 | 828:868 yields 0.2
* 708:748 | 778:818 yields 0.9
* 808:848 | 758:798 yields 9.0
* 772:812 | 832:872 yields 0.1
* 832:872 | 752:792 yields 7.6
